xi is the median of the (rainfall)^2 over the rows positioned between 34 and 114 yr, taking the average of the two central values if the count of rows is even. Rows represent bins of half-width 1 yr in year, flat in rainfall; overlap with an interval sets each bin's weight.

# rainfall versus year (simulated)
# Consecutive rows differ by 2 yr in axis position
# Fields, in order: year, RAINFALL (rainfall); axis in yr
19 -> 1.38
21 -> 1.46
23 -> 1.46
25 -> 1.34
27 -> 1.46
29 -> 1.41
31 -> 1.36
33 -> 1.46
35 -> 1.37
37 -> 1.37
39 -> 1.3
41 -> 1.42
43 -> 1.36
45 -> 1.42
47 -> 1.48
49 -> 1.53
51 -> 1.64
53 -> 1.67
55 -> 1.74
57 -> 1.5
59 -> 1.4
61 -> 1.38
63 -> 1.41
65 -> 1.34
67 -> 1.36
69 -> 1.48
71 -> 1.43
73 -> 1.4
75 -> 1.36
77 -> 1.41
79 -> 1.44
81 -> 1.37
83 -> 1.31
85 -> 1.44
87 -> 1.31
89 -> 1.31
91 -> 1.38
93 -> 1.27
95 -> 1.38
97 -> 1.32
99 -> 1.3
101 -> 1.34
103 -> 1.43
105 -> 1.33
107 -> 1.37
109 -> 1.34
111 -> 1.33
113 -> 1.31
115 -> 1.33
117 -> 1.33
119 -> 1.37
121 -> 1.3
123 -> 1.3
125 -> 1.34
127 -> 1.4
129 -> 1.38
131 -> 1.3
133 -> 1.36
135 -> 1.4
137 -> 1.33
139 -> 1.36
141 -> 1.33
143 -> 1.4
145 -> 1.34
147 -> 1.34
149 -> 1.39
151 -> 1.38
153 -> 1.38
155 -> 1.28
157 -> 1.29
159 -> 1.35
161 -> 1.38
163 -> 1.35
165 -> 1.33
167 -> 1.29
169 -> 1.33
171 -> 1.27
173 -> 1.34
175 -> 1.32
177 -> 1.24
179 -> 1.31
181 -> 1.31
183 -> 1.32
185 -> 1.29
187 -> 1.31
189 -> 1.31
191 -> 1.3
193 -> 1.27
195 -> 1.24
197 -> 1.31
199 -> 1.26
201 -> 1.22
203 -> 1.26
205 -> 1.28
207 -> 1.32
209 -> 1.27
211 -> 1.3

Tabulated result 1.89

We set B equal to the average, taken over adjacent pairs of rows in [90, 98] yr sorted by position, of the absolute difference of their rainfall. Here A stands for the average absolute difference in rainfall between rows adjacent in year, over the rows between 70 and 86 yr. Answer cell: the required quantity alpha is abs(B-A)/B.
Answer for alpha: 0.37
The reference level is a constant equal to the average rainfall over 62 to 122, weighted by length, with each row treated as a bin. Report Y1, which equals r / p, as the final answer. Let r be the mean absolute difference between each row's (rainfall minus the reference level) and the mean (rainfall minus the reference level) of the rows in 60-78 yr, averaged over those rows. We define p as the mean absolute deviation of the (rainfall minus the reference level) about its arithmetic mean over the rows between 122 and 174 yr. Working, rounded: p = 0.031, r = 0.033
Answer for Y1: 1.0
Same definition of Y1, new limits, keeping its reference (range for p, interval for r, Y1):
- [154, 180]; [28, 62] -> 3.0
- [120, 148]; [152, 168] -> 1.1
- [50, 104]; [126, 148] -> 0.3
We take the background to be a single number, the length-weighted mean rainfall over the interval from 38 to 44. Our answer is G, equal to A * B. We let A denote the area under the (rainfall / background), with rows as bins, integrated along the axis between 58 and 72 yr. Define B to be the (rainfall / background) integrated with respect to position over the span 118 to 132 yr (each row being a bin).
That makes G 199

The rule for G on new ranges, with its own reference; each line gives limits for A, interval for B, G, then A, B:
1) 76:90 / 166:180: 189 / 14.1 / 13.4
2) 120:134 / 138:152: 194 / 13.8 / 14.0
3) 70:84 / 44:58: 231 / 14.3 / 16.1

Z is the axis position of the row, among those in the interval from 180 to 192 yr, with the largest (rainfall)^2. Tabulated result 183 yr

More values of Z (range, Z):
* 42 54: 53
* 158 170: 161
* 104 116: 107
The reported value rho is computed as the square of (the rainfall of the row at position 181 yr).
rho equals 1.72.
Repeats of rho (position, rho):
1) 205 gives 1.64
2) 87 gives 1.72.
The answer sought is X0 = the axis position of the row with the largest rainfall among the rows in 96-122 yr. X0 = 103 yr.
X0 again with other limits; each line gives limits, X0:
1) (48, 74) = 55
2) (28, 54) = 53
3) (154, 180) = 161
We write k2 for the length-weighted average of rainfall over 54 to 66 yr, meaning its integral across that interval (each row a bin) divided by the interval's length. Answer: 1.46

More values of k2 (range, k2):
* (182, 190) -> 1.31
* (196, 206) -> 1.27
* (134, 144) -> 1.36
